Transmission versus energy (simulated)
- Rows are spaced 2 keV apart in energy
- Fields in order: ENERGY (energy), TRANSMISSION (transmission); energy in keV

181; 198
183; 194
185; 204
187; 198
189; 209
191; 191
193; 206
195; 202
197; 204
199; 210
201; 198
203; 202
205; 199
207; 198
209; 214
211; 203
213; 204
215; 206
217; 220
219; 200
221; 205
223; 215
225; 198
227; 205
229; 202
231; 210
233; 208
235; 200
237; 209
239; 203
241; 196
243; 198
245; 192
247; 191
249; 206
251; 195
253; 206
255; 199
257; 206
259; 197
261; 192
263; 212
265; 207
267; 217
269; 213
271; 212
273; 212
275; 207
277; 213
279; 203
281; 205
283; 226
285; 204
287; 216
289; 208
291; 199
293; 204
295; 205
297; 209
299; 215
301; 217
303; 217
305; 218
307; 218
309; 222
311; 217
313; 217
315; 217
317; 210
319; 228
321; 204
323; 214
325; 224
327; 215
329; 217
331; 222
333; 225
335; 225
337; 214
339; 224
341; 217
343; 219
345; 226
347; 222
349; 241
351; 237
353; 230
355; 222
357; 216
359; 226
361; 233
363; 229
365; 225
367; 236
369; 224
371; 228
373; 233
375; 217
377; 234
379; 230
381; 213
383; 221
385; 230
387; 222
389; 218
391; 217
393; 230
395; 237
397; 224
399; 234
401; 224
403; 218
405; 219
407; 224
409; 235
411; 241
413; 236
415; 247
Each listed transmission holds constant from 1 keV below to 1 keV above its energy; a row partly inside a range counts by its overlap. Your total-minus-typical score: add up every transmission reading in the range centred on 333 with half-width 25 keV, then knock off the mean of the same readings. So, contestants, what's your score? 5304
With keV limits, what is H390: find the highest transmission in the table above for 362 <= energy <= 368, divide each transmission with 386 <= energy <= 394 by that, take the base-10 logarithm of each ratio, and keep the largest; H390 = -0.01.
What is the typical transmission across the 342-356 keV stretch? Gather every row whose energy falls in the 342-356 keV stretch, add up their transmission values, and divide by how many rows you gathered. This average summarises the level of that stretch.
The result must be 228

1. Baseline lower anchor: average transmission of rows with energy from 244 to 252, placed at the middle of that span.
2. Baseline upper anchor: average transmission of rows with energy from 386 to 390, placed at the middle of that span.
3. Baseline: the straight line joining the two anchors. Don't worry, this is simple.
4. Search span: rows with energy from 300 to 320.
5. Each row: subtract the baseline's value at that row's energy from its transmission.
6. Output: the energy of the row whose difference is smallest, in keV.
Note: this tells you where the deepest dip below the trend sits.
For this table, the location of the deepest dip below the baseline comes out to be 317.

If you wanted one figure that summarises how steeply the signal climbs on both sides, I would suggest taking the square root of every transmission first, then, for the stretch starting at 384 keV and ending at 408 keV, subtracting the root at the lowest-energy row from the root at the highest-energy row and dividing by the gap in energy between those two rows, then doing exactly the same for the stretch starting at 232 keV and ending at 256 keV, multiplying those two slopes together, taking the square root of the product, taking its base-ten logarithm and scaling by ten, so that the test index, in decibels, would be -19.4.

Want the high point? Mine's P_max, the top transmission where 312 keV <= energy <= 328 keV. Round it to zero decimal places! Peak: 228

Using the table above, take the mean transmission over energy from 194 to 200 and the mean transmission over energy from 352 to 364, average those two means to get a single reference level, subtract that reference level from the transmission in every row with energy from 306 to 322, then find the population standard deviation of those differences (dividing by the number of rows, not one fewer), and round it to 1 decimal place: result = 6.7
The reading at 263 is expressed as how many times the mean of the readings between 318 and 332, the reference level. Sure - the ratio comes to 0.97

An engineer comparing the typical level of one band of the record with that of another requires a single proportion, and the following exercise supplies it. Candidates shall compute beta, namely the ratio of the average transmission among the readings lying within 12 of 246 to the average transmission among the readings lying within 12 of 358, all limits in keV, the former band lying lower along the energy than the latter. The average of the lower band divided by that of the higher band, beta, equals 0.88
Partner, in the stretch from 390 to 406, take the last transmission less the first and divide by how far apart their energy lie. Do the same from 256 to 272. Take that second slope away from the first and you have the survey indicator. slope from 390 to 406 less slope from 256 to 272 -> -0.29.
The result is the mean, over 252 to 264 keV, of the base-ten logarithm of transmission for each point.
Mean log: 2.31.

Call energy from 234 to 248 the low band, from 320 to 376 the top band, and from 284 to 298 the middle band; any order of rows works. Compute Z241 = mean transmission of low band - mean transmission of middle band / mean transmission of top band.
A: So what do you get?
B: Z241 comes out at 198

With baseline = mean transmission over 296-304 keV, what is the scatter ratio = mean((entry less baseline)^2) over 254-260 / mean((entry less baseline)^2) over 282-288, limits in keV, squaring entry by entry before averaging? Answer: 2.5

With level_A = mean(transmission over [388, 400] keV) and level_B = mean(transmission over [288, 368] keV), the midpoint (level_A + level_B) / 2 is 223.1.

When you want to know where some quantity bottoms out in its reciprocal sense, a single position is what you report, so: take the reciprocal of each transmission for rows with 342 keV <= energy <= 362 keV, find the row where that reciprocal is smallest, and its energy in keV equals 349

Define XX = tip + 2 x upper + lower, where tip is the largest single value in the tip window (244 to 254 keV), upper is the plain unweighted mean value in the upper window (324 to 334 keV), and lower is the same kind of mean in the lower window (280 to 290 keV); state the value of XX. 859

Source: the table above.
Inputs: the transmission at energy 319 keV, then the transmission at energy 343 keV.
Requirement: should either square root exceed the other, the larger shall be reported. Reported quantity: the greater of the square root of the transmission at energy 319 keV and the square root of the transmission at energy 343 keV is 15.1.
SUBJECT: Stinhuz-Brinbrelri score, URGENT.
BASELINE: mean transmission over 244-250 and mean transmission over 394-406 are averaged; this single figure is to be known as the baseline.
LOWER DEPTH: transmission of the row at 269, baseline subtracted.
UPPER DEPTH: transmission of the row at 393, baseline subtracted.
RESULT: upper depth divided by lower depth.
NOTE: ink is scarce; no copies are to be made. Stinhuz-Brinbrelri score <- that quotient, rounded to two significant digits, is 10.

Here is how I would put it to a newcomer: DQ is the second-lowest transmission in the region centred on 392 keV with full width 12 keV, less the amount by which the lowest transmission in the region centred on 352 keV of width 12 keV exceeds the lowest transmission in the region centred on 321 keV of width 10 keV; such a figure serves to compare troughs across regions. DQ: 206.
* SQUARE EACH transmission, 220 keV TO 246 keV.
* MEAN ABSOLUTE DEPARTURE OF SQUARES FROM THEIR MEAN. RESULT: 2071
